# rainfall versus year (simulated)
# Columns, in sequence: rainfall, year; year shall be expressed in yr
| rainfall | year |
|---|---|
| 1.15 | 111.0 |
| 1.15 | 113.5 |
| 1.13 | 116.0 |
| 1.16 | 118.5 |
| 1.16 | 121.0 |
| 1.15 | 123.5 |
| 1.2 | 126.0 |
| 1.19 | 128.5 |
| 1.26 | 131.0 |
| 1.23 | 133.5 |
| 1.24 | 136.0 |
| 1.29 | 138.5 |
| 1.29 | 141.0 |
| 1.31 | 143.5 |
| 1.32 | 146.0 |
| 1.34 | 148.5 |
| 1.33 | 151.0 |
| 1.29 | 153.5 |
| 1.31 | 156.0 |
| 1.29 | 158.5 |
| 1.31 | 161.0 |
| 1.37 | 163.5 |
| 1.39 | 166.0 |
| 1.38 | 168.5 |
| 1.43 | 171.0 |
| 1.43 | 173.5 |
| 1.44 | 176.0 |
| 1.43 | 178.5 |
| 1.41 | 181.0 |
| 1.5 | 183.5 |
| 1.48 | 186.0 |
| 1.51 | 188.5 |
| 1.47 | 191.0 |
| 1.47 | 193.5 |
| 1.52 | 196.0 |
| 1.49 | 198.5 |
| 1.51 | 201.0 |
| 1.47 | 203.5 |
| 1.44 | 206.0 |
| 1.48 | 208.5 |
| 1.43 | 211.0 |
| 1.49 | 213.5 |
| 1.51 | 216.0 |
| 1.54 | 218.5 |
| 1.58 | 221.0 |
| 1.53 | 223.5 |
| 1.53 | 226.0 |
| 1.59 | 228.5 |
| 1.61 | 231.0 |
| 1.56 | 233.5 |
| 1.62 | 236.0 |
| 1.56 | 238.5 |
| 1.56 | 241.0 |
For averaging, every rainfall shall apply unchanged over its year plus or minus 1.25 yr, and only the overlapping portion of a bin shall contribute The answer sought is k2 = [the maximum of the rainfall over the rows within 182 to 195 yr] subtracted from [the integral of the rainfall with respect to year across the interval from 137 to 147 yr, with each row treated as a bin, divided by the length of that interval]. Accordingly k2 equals -0.21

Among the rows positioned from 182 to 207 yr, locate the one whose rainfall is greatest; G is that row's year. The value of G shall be 196.0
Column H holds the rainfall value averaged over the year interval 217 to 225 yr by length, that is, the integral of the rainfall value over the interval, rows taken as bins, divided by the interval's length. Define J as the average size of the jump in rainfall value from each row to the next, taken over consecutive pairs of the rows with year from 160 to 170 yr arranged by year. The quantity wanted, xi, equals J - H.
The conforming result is -1.52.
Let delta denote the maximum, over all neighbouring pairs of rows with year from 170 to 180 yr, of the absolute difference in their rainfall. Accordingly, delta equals 0.010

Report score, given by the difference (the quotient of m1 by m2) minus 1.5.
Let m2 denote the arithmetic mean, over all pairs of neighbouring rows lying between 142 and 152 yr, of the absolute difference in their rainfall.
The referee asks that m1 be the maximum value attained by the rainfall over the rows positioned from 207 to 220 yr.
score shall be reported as 114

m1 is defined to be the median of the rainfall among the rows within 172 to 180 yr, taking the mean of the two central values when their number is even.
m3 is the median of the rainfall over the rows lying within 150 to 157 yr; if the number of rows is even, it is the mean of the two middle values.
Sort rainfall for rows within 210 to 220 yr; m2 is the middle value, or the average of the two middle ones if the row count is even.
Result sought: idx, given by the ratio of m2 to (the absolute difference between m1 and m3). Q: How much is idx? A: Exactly 12.5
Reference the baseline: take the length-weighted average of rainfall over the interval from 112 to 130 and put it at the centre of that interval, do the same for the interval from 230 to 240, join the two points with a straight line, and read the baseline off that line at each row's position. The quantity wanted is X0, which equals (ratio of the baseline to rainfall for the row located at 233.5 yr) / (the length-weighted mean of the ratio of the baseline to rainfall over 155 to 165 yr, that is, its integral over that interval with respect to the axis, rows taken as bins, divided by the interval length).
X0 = 1.02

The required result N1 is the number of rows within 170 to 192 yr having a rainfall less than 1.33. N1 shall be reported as 0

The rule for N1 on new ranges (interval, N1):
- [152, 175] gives 4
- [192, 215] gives 0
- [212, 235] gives 0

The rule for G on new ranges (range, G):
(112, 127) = 126.0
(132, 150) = 148.5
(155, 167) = 166.0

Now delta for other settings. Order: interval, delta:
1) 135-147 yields 0.050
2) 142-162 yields 0.040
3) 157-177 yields 0.060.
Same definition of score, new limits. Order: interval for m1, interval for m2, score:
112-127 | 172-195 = 42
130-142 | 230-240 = 21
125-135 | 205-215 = 24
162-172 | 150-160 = 52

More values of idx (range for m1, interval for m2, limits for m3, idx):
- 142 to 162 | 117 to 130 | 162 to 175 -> 14.5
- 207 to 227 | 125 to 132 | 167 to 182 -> 13.3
